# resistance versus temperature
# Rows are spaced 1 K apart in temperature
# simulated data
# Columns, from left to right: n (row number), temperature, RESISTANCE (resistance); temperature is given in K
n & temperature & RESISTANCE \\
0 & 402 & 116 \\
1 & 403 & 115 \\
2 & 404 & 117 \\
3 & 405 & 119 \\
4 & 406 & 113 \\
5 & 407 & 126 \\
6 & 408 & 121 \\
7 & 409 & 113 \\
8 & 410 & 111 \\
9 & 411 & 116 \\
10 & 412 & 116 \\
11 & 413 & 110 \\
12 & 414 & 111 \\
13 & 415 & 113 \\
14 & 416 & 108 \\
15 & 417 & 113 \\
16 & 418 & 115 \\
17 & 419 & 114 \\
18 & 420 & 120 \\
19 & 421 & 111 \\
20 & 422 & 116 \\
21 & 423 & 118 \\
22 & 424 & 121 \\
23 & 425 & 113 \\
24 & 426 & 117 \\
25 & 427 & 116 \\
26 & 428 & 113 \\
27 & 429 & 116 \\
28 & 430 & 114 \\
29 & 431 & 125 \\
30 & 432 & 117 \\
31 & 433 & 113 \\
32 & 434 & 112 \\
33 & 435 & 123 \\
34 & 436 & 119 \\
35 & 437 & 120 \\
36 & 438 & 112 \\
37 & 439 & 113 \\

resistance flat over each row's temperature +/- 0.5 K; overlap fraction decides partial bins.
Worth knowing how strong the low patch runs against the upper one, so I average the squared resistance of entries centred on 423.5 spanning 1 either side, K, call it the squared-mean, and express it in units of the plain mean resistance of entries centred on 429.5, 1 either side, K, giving 124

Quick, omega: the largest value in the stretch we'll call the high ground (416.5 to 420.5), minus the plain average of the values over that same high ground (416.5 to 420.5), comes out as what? 4.5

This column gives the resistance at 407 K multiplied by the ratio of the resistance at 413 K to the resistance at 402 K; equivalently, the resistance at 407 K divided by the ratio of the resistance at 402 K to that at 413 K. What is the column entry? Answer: 119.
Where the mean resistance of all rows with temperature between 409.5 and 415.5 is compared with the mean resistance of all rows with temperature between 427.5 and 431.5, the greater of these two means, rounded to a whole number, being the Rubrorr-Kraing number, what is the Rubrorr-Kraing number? 117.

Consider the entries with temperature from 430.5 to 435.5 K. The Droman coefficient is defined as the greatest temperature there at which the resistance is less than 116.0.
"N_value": 434 K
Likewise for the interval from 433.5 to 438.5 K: 438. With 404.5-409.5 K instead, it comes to 409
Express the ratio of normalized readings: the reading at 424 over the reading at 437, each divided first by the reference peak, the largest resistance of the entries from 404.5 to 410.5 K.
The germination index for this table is 1.01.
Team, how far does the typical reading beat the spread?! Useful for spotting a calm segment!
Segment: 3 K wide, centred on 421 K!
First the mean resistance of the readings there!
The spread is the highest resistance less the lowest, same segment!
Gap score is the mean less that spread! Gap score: 107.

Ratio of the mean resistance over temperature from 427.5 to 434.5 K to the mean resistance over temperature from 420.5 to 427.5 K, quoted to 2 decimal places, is 1.00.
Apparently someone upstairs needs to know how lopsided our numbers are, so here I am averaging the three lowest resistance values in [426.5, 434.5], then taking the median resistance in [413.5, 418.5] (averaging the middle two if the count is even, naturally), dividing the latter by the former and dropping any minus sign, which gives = 1.00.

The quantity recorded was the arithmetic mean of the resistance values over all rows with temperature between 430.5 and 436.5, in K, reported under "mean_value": 118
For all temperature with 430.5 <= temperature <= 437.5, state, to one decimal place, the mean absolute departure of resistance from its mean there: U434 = 3.8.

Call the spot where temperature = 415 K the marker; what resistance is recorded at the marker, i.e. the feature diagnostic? 113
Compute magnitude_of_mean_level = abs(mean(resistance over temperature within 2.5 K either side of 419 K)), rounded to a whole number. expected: 115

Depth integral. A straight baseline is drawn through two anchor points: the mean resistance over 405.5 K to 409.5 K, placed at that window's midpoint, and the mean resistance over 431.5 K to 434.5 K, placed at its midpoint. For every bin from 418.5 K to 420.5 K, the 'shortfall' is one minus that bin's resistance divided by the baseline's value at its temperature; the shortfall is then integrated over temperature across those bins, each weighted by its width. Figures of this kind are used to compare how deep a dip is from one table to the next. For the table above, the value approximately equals -0.01 K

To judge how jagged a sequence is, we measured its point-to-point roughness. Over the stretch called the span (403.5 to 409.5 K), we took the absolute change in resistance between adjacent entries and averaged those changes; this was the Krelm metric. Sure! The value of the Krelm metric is 6.8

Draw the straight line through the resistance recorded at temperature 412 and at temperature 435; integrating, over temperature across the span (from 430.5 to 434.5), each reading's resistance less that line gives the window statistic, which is -22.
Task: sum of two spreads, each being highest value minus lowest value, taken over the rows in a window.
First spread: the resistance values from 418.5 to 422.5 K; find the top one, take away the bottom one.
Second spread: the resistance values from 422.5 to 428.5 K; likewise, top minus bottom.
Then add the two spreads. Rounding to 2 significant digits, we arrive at 17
